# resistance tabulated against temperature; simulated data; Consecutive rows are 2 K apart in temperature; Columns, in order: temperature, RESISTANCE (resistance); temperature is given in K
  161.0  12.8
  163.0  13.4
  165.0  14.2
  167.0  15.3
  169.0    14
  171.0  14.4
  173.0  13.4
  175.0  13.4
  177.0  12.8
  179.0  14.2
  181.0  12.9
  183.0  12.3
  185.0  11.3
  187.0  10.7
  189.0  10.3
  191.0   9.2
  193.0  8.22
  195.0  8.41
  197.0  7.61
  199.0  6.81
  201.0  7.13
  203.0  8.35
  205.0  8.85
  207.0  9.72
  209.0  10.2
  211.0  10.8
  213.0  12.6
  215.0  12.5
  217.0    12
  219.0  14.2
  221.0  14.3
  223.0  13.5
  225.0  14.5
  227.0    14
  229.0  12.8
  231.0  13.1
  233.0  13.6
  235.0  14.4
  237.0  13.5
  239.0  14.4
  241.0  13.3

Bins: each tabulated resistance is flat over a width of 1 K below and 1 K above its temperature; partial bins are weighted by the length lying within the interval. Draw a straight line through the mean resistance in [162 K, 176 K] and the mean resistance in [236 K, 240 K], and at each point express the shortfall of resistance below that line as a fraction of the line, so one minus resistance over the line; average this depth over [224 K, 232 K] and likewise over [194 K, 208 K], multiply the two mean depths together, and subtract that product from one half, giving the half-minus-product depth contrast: 0.489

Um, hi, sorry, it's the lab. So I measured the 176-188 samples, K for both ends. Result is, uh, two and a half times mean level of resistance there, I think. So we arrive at 31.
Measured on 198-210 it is 21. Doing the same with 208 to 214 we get 28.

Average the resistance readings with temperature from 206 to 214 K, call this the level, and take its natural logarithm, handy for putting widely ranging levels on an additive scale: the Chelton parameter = 2.4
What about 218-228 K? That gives 2.6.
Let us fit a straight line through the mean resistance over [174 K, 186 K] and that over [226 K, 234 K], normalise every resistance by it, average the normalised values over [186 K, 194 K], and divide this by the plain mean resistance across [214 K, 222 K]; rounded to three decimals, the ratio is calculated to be 0.056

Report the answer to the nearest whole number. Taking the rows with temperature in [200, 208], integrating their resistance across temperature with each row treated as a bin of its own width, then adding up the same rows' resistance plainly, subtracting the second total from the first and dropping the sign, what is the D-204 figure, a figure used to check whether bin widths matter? 34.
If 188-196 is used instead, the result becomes 36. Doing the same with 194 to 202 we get 30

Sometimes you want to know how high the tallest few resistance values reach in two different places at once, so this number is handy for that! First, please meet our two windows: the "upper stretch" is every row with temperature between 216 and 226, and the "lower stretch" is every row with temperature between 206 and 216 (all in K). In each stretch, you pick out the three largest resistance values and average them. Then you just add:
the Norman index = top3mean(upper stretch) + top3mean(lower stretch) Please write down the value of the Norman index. 26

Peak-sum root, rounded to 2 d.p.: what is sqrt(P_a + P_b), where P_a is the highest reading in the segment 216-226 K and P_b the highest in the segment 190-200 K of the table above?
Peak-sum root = 4.87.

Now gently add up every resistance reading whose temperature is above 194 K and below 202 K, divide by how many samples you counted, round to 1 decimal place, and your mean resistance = 7.5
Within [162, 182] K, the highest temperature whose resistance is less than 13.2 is 181.0 K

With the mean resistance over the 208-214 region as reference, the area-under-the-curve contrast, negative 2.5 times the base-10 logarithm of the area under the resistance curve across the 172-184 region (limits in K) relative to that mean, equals -2.87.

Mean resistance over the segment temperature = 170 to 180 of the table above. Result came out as 13.6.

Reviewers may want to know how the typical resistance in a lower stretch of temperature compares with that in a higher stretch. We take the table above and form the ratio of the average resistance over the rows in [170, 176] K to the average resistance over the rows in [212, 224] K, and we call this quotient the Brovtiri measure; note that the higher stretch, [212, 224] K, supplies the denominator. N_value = 1.04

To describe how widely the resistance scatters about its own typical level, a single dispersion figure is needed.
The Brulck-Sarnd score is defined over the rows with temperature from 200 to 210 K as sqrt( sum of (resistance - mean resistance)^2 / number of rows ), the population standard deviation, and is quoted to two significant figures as 1.1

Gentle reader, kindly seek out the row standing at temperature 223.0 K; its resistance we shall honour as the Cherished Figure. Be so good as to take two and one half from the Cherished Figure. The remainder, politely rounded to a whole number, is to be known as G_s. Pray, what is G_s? 11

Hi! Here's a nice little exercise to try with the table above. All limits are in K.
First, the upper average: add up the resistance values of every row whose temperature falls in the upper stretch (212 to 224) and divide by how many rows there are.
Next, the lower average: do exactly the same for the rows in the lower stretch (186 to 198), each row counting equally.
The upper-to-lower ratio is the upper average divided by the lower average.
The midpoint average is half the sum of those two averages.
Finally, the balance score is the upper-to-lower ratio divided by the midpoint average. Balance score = 0.13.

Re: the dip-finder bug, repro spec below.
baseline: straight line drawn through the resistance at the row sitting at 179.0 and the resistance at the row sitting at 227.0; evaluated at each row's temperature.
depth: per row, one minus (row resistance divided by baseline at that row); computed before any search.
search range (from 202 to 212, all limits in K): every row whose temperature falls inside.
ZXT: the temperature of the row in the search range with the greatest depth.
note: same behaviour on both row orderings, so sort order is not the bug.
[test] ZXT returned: 203.0 K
